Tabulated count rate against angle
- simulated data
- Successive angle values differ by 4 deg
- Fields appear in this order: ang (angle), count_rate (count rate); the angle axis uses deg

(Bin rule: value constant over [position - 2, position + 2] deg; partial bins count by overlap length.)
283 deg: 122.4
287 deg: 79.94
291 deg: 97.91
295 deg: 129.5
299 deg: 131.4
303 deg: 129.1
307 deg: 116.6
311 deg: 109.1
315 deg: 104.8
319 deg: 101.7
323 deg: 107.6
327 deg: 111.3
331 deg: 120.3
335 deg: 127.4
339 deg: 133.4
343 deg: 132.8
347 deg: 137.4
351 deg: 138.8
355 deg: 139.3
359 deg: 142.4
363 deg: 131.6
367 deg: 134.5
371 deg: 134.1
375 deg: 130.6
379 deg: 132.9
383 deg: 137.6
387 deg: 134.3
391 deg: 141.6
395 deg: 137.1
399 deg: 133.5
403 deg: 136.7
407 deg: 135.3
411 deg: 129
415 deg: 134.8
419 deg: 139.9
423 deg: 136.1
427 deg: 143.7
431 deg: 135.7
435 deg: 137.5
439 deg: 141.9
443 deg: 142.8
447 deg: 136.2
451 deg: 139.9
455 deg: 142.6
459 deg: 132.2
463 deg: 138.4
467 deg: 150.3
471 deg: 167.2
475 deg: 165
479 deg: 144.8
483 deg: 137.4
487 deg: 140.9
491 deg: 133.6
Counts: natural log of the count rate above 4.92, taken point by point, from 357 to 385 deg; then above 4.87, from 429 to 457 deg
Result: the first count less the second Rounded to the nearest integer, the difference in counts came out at -5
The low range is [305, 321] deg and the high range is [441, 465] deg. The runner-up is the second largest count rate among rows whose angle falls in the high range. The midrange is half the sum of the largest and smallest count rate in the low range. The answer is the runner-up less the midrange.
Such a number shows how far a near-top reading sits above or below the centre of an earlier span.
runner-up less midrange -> 33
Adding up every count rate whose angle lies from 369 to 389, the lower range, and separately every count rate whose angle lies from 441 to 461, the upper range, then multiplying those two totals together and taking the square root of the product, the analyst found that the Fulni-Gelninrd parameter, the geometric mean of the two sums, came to 681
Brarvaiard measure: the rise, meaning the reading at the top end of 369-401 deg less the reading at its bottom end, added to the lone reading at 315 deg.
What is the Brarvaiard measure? 104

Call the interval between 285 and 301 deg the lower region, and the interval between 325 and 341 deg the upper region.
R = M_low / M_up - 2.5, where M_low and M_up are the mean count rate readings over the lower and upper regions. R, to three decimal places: -1.609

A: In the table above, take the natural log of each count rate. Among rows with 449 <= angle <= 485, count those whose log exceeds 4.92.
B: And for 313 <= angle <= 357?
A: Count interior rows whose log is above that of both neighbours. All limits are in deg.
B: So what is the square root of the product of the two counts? 2.8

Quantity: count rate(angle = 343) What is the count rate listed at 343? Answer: 132.8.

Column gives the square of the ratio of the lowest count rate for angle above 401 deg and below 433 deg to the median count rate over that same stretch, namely 0.90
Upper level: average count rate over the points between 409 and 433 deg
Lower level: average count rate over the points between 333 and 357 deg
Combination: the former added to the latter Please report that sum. 271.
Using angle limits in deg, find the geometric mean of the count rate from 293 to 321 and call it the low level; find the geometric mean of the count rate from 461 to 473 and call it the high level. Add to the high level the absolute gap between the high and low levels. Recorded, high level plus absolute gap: 186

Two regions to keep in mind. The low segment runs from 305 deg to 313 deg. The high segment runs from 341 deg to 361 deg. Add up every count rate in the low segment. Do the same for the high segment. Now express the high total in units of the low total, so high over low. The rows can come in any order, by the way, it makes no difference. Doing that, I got 3.06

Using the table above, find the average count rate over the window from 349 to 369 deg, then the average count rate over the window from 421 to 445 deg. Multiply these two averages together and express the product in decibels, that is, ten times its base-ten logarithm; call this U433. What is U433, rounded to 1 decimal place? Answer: 42.8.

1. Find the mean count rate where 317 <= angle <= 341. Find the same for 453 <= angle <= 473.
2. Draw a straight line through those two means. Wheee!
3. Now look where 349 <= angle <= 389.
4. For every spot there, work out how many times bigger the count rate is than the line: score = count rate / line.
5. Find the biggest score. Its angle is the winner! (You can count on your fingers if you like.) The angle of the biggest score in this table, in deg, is 359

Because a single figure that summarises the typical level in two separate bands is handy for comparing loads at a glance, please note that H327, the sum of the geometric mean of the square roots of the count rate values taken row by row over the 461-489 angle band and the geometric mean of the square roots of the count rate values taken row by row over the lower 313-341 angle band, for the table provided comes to 22.9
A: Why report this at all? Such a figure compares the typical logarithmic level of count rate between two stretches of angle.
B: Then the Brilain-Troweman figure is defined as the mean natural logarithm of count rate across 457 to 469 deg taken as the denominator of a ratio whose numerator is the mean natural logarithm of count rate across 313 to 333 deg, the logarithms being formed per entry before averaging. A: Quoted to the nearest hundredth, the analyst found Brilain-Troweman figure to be 0.95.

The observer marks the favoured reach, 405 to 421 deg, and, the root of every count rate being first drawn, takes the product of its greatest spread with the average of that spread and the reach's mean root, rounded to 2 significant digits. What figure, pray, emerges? 2.8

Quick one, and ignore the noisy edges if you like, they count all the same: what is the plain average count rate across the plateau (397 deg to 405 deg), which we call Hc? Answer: 135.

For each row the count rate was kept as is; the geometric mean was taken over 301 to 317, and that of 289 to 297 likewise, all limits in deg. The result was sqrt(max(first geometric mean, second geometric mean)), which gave 10.70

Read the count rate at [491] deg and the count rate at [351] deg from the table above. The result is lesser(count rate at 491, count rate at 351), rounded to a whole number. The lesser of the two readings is 134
